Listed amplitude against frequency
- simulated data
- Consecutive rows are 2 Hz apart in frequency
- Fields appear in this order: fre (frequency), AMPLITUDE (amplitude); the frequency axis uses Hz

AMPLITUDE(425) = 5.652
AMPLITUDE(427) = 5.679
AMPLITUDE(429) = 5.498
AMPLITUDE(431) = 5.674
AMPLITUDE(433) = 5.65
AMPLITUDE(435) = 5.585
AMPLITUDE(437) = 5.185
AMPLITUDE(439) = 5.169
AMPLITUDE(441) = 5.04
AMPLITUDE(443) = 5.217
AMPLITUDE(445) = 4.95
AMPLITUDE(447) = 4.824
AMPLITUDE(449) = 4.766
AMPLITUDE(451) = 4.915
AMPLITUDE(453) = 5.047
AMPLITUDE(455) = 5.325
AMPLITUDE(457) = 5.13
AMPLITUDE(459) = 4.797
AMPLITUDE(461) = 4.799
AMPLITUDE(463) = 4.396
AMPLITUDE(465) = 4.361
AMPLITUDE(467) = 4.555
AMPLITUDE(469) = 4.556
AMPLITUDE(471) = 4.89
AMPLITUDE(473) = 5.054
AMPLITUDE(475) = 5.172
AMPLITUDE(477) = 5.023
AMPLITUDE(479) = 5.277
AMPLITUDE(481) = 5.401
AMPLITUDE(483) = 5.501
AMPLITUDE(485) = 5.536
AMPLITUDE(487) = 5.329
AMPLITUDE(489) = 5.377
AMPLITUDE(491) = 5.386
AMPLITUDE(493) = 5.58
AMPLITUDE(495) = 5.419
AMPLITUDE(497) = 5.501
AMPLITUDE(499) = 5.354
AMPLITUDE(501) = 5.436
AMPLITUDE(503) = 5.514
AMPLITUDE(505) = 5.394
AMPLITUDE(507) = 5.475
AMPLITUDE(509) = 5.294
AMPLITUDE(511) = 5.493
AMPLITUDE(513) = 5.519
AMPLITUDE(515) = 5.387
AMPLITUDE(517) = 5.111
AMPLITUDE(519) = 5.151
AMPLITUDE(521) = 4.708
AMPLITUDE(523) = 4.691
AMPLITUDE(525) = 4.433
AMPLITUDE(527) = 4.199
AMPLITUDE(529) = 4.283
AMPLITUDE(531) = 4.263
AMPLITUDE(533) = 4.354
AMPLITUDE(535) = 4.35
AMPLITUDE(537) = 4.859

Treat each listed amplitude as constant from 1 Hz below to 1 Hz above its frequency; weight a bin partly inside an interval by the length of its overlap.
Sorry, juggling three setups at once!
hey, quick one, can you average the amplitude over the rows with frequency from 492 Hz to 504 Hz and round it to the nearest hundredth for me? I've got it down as 5.47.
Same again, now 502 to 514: 5.45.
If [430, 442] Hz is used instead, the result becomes 5.38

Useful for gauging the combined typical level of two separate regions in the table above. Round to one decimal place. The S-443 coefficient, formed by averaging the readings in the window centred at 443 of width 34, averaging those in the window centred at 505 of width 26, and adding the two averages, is 10.6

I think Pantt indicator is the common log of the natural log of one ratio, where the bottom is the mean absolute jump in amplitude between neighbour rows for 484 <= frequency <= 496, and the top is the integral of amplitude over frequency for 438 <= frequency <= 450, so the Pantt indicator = 0.791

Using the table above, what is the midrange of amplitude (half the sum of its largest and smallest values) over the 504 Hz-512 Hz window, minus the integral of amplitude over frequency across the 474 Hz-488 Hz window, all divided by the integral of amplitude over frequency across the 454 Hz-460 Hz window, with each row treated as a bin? -2.3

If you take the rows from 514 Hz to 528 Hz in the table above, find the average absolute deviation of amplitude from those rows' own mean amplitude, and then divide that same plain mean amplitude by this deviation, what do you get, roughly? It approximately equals 14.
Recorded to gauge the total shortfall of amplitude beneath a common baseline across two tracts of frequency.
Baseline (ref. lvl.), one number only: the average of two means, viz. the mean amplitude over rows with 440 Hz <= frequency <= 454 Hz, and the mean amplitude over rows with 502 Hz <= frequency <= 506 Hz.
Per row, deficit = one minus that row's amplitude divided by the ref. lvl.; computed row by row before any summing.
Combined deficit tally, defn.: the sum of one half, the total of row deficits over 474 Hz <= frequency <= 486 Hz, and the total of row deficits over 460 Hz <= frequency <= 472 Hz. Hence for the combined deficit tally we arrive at 1.09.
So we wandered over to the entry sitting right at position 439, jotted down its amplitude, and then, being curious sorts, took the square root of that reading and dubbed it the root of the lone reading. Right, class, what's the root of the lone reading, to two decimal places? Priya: 2.27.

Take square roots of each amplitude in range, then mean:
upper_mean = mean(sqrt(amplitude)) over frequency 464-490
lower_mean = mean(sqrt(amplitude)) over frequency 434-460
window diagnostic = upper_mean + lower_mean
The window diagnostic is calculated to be 4.50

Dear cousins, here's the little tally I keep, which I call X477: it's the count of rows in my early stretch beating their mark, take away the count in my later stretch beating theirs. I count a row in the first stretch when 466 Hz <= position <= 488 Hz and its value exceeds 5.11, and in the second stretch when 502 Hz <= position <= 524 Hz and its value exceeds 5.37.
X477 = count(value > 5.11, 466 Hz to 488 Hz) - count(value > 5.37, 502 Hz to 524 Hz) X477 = 0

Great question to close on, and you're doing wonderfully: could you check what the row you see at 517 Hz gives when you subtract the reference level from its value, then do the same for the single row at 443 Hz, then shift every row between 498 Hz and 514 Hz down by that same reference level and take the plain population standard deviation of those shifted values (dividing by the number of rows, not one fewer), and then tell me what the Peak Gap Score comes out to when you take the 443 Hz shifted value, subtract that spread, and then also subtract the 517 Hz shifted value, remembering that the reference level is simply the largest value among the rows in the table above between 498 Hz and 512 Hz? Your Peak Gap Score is 0.0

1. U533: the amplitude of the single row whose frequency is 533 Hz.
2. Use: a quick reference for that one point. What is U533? 4.354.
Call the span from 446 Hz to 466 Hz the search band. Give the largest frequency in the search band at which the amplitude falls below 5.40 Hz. 465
